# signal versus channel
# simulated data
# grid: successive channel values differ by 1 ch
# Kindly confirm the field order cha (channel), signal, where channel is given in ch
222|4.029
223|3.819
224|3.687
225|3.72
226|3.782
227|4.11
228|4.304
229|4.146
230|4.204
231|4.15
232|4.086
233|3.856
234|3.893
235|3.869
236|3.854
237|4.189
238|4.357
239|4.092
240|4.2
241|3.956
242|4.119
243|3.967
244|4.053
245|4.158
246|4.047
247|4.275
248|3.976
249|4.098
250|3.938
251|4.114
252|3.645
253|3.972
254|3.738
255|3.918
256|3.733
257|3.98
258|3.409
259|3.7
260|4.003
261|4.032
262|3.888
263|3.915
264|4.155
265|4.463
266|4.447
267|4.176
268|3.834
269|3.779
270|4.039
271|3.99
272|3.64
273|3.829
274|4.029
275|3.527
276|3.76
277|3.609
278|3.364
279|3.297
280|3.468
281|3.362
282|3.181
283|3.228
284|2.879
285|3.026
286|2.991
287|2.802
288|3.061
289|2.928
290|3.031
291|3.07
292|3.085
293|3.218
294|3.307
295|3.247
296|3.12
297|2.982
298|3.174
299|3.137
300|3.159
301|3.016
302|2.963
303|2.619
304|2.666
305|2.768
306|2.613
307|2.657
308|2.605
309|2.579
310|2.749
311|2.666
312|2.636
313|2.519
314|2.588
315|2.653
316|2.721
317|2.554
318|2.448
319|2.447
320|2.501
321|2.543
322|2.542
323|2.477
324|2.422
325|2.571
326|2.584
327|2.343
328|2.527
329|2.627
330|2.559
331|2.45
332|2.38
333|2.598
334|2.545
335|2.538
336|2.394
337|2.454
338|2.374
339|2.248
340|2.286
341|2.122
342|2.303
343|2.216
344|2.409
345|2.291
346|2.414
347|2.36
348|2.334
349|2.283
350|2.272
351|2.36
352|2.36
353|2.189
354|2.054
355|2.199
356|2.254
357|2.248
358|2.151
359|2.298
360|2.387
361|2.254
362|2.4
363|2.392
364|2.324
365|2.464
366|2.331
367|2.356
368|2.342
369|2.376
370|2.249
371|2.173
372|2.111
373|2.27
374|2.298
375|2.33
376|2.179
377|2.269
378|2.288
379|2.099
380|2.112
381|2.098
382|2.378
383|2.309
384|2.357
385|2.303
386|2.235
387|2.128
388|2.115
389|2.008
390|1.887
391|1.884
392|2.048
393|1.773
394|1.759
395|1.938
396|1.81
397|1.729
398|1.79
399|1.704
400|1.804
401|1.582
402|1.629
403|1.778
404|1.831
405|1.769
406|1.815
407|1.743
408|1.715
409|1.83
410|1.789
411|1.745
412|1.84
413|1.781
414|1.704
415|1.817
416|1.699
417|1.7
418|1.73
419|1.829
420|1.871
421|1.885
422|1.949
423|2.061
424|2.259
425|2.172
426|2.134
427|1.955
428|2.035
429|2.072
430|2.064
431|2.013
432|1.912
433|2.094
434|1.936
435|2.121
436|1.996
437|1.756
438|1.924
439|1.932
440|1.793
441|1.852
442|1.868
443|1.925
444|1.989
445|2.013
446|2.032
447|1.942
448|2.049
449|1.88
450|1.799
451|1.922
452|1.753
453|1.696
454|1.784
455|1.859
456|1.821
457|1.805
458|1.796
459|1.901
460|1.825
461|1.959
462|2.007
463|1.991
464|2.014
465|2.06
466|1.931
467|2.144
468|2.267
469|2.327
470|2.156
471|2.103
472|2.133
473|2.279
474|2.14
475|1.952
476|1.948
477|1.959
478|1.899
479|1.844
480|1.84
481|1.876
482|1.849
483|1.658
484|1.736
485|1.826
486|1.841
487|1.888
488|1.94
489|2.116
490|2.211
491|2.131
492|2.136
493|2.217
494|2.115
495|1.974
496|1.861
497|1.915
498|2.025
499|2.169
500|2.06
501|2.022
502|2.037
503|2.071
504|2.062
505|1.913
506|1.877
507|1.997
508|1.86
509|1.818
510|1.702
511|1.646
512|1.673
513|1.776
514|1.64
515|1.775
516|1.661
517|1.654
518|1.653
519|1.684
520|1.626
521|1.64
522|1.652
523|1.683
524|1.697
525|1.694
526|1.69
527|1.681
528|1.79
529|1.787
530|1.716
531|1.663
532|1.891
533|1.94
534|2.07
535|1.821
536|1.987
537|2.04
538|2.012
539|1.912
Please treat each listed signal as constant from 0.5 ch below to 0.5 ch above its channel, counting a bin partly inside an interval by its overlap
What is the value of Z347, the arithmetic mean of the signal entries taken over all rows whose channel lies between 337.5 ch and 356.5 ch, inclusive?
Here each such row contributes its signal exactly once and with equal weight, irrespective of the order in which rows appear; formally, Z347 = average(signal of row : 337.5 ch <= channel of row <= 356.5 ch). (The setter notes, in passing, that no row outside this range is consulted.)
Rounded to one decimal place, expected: 2.3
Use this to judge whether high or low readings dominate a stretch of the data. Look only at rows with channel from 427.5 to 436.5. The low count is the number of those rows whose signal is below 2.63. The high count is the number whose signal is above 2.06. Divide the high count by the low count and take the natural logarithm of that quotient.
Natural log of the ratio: -0.8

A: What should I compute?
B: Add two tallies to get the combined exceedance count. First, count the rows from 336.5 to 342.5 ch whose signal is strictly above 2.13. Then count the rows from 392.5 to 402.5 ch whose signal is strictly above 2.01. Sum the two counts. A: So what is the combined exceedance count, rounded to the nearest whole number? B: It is 5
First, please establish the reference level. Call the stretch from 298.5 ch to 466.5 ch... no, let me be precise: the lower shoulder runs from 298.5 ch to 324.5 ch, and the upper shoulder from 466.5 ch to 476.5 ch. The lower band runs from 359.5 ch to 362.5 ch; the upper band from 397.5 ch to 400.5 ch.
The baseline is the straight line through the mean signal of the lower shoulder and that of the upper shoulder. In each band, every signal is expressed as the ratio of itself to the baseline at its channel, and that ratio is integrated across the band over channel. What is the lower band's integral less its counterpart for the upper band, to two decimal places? 0.59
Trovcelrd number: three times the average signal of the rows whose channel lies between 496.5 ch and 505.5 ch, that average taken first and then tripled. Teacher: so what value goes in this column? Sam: 6.09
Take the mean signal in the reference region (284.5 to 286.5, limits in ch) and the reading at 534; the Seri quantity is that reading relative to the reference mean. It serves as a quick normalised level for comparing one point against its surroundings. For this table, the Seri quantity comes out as 0.69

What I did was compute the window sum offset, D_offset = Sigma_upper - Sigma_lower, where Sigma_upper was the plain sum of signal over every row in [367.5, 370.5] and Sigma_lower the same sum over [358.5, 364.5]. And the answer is -7.1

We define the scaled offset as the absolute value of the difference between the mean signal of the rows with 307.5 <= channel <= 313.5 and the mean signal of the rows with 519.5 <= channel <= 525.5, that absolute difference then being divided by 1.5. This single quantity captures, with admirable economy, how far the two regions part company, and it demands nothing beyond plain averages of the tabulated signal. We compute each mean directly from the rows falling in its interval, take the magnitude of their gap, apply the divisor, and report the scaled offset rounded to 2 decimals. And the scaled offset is 0.64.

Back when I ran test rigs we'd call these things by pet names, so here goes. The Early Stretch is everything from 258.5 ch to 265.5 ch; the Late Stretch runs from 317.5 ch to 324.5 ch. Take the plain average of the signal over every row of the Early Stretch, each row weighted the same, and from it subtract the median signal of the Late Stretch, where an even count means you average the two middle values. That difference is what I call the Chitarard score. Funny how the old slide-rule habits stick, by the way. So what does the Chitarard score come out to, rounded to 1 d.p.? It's 1.5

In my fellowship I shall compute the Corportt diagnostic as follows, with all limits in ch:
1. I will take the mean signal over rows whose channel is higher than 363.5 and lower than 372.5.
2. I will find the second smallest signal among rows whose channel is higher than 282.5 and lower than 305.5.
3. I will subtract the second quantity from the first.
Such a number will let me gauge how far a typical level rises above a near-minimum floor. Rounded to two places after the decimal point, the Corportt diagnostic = -0.36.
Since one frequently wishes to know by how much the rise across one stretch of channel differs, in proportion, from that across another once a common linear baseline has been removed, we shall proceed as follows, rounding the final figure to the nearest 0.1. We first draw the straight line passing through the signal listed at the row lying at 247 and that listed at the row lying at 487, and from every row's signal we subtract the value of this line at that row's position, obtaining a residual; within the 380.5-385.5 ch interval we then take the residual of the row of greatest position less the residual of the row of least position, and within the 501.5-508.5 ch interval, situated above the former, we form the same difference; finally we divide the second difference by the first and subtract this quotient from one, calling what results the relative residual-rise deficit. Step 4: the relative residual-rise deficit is 1.5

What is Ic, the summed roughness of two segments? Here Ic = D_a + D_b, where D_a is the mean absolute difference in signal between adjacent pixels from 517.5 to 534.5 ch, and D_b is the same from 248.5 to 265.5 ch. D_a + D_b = 0.29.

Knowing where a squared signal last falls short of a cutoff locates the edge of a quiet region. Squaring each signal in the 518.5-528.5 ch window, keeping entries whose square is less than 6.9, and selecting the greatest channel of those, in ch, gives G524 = 528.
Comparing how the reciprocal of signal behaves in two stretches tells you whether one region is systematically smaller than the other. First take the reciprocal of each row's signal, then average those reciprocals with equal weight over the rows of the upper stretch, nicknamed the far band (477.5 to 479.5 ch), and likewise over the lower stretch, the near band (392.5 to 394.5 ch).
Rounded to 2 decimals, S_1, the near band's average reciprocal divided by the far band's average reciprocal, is 1.06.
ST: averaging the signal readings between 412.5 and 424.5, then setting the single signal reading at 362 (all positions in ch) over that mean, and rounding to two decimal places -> 1.29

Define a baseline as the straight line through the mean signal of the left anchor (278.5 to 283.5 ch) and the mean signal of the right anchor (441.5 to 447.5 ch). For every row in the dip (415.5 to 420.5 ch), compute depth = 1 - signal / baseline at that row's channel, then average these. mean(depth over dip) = 0.2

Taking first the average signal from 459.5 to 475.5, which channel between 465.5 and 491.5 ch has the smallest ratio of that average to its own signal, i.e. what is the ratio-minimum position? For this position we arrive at 469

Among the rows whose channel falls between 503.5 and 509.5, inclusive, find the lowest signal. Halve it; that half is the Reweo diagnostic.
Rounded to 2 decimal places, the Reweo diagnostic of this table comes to 0.91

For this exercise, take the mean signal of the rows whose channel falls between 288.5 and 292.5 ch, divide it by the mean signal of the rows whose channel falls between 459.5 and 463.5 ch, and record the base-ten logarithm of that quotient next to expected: 0.19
